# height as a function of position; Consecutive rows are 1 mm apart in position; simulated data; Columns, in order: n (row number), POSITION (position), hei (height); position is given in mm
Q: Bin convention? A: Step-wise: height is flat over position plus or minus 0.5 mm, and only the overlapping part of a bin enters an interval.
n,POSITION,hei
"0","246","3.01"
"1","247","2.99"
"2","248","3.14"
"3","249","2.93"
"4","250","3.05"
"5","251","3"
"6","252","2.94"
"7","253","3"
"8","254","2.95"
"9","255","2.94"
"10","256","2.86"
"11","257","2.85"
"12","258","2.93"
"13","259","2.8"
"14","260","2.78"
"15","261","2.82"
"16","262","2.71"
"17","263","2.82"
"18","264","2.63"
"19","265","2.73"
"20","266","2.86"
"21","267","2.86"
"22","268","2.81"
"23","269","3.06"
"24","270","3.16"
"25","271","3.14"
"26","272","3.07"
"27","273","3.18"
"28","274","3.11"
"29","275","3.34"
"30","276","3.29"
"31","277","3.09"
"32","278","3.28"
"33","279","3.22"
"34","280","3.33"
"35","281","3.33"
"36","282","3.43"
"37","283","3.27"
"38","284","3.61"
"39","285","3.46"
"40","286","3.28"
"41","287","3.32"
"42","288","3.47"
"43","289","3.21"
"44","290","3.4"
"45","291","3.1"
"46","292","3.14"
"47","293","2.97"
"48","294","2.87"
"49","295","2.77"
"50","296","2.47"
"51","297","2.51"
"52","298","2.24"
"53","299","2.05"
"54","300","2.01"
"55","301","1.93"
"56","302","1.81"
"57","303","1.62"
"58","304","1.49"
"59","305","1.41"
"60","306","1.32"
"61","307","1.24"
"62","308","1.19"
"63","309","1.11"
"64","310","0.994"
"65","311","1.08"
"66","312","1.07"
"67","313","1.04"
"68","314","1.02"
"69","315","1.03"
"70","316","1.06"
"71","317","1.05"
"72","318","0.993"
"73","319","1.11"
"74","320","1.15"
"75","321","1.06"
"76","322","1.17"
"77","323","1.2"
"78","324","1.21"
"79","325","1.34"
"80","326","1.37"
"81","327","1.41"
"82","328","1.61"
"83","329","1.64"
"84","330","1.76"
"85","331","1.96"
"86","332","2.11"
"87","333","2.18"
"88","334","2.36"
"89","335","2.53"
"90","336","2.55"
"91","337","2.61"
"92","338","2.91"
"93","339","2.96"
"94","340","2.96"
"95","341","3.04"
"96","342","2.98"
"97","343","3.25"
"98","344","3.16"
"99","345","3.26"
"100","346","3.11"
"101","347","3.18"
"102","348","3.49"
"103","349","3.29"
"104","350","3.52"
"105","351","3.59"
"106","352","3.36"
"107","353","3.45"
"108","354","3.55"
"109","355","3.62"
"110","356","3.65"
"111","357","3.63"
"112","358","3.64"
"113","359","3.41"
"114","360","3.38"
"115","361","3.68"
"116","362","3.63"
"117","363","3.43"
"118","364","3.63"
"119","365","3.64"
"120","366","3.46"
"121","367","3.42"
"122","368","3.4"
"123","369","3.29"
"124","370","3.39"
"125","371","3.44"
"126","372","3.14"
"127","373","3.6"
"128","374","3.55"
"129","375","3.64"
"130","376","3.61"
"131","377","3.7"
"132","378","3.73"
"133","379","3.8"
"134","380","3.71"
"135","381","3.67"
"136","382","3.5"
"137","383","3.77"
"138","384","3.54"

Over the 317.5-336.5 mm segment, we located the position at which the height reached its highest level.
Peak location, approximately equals 336 mm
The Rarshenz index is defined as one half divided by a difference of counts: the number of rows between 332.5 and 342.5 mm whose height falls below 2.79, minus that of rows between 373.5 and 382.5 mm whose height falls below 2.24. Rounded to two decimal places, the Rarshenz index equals 0.10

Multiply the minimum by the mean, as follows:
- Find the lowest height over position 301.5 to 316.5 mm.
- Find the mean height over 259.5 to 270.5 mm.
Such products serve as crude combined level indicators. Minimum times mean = 2.8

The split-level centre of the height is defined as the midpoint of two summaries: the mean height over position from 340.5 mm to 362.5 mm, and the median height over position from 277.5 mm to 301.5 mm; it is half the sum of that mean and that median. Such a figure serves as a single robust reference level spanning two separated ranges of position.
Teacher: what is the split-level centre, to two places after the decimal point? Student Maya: 3.31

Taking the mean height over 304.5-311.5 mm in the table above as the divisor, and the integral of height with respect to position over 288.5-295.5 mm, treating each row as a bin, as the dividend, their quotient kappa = 18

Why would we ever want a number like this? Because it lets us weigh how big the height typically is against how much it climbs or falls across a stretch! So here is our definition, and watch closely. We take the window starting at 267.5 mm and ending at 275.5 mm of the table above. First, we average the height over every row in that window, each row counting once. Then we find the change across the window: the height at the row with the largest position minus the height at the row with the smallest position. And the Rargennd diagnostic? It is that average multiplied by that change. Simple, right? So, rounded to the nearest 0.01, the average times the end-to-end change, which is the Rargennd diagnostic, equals 1.65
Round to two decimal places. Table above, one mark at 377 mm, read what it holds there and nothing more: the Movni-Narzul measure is 3.70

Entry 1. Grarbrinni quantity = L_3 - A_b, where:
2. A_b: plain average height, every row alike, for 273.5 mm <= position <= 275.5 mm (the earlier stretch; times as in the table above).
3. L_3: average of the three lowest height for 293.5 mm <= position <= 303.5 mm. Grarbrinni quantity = -1.44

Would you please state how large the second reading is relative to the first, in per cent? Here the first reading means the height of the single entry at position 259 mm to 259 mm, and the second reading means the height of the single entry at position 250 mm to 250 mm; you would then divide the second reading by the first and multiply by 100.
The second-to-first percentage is 109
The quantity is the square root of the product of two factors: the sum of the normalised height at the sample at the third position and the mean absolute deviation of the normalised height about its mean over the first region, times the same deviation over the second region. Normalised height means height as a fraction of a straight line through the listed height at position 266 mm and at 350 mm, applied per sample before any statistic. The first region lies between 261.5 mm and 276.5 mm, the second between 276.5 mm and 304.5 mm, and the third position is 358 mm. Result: 0.45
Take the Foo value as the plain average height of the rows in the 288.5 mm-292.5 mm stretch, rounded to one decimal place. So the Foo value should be 3.2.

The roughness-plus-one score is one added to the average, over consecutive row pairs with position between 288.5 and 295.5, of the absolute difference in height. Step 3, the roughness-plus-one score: 1.150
